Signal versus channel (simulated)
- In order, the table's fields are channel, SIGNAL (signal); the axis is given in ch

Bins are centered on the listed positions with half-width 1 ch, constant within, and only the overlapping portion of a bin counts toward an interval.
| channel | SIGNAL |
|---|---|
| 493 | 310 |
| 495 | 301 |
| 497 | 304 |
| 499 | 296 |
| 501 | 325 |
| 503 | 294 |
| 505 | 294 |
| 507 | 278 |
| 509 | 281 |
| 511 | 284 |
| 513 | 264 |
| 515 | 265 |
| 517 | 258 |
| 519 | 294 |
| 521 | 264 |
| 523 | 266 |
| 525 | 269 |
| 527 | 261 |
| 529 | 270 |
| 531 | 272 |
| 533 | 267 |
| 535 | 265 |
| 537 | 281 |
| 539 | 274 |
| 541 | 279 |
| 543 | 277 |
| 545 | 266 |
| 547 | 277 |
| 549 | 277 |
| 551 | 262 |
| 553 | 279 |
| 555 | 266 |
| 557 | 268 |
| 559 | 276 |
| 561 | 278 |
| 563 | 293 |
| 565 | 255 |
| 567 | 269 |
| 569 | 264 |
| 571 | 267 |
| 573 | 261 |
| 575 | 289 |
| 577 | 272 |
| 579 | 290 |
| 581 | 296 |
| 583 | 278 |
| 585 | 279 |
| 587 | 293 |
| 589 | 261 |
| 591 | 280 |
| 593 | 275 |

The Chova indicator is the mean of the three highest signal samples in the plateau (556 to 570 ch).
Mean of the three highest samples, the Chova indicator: 282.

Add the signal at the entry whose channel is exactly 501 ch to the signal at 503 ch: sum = 619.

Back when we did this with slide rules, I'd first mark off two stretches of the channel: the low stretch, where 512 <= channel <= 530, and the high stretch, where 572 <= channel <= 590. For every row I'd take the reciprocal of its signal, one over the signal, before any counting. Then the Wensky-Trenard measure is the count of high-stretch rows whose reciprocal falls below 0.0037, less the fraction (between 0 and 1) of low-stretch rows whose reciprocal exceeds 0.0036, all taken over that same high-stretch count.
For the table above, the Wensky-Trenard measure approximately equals 0.87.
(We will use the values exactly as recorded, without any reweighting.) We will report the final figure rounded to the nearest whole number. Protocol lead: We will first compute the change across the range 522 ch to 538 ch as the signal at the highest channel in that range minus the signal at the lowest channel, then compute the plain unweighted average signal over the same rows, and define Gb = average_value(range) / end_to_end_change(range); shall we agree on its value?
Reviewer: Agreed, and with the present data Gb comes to 18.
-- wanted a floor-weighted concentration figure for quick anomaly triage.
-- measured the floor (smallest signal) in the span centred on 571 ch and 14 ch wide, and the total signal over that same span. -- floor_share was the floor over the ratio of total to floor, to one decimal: 34.6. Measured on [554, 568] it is 34.1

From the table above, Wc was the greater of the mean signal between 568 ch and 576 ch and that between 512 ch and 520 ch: 270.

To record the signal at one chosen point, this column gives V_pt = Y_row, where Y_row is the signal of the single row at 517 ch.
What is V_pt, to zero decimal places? 258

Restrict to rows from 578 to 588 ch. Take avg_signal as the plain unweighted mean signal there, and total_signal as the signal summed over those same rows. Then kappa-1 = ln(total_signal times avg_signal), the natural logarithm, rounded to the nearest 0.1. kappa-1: 12.9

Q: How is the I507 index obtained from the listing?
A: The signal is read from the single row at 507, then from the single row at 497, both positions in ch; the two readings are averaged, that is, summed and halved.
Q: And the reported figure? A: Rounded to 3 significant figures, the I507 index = 291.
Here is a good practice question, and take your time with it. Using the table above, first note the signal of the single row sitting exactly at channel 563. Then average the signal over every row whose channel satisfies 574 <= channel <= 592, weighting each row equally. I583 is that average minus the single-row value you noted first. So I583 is -11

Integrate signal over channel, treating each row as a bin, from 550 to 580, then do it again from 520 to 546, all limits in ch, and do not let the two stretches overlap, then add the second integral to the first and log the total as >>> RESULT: 15200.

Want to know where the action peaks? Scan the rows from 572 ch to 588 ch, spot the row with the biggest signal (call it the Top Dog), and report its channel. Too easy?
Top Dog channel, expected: 581 ch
